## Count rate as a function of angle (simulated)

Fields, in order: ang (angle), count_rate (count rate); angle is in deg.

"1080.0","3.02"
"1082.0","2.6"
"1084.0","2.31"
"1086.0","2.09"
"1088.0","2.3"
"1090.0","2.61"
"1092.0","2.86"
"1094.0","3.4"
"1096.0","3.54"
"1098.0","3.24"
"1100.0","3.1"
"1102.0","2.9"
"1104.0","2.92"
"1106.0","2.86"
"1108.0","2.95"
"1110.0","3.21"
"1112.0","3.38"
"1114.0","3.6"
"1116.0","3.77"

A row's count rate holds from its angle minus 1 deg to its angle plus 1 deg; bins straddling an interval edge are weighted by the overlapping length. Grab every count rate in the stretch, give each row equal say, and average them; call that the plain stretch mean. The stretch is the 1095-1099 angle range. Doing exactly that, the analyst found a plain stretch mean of 3.39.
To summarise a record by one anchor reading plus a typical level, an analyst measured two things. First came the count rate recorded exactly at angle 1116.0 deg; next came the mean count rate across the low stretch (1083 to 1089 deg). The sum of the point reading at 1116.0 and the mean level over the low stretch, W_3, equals 6.0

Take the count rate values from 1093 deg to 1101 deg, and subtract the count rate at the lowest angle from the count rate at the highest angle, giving -0.30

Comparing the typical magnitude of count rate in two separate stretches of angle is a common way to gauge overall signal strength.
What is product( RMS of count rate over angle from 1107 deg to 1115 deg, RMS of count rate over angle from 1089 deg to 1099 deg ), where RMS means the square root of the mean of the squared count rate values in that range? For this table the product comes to 10.4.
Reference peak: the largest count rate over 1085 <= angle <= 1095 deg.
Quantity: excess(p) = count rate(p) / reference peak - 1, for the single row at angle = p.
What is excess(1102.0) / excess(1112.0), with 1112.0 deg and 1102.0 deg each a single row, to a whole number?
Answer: 25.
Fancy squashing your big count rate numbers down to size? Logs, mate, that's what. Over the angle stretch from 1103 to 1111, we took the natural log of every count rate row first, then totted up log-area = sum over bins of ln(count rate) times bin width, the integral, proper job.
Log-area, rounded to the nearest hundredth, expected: 8.74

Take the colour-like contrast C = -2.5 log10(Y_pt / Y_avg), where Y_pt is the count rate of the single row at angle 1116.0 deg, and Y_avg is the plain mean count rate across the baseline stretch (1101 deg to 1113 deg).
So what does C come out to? -0.23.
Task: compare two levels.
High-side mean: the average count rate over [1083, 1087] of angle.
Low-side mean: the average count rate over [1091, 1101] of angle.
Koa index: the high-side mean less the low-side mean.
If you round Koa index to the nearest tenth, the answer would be -1.0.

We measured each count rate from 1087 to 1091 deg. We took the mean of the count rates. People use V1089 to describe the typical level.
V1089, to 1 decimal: 2.5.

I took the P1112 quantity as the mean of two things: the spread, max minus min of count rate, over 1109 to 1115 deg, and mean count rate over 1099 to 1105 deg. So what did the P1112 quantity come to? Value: 1.68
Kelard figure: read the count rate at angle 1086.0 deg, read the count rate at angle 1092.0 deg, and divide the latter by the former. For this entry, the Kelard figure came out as 1.37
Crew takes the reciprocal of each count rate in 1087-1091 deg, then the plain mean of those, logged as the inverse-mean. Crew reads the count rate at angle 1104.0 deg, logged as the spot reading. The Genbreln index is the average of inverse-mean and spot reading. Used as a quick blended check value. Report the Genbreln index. 1.7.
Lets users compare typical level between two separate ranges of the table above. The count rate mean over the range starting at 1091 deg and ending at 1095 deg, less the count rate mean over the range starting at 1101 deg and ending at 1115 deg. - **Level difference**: 0.0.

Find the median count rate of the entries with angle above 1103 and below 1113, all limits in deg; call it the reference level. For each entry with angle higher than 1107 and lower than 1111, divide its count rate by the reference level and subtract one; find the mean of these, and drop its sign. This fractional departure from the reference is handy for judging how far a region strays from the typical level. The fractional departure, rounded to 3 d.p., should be 0.044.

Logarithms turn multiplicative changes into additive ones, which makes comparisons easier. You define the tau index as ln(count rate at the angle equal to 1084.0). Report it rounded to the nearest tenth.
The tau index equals 0.8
